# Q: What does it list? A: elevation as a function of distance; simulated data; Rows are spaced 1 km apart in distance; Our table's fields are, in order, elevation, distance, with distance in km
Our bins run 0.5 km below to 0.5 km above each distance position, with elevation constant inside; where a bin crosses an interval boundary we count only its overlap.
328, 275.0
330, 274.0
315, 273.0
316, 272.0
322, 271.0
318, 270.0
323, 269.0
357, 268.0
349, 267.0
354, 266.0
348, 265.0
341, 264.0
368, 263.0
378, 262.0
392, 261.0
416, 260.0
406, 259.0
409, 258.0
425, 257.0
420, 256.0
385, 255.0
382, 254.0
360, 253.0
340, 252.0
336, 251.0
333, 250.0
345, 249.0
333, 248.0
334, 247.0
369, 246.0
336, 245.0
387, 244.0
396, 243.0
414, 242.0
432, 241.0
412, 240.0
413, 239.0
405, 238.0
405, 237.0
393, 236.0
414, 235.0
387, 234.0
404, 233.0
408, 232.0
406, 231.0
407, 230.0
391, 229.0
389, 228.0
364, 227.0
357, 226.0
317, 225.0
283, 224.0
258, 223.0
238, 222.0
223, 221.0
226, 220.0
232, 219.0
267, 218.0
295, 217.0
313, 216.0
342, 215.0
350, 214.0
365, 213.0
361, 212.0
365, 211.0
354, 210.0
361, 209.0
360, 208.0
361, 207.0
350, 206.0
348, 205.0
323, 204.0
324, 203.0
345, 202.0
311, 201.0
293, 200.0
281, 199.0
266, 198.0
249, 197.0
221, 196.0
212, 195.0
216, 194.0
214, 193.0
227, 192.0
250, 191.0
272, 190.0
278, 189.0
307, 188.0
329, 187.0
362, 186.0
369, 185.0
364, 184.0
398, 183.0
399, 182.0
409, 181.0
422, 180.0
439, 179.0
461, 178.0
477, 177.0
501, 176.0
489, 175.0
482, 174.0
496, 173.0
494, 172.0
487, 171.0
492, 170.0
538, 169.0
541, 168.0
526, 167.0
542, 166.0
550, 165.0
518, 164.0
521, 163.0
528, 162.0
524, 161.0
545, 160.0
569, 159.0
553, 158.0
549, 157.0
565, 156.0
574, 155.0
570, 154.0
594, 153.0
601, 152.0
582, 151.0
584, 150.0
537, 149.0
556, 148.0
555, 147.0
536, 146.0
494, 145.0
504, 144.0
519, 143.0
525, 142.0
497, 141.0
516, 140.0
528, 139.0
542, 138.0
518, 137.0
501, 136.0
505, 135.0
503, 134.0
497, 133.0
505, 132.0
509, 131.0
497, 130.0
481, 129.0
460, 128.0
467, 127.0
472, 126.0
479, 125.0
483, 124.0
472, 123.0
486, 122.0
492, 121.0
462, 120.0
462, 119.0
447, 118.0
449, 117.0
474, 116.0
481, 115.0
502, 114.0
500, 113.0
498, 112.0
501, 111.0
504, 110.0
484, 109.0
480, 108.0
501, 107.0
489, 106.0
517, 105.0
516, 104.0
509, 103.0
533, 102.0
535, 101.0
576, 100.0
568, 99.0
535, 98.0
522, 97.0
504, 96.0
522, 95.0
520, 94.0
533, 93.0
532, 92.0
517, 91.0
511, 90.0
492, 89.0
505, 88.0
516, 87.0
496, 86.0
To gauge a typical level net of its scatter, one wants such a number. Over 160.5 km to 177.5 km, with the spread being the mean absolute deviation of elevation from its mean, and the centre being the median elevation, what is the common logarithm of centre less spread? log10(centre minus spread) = 2.70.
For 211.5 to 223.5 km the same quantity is 2.37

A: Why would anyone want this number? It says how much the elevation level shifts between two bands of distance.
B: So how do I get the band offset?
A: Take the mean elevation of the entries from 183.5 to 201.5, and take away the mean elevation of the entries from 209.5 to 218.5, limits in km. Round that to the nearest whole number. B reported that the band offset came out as -56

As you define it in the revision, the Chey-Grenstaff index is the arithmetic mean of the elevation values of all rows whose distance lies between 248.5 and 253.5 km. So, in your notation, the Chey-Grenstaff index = 343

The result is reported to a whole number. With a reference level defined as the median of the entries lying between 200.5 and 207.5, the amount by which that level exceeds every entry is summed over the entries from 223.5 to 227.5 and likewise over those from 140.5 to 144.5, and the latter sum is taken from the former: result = 724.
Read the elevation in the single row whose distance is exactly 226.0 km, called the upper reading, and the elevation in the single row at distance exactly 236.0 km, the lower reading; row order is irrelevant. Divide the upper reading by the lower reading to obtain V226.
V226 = 0.91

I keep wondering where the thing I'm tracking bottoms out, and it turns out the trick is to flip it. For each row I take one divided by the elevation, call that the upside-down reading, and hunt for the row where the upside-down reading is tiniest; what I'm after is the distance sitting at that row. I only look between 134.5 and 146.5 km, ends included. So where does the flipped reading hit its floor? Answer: 138.0 km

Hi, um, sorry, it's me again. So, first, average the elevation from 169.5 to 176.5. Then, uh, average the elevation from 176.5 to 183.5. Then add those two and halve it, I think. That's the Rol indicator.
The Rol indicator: 460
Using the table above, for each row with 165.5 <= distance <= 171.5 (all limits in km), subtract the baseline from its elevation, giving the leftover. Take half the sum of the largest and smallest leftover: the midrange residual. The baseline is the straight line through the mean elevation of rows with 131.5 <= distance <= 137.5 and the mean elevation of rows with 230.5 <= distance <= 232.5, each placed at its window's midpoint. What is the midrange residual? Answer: 44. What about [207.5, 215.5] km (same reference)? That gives -71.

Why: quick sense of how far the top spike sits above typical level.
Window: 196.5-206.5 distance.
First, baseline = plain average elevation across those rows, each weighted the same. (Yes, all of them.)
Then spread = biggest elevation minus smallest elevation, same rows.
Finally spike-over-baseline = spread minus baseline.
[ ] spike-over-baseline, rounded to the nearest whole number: -208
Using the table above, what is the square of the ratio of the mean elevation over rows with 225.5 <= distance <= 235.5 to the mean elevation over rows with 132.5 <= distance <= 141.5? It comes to 0.59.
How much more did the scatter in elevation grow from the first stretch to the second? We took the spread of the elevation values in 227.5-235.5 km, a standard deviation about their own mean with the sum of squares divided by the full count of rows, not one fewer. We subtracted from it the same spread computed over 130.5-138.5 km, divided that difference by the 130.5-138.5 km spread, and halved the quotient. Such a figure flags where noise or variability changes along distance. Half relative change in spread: -0.1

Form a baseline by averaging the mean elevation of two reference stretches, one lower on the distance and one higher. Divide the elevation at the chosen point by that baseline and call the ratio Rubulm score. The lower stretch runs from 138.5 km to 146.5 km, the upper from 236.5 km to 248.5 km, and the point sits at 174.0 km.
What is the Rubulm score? 1.1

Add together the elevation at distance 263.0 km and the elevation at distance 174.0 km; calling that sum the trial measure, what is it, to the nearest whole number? 850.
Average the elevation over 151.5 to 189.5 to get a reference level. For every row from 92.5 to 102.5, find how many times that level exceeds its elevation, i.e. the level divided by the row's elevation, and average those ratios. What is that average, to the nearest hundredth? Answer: 0.90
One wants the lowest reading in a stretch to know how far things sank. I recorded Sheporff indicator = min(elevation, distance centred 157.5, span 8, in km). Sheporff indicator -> 524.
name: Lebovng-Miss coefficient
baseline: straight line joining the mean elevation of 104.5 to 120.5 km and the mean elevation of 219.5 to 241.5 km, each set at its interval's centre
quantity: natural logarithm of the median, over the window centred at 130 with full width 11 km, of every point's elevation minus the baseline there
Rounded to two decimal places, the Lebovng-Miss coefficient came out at 3.43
